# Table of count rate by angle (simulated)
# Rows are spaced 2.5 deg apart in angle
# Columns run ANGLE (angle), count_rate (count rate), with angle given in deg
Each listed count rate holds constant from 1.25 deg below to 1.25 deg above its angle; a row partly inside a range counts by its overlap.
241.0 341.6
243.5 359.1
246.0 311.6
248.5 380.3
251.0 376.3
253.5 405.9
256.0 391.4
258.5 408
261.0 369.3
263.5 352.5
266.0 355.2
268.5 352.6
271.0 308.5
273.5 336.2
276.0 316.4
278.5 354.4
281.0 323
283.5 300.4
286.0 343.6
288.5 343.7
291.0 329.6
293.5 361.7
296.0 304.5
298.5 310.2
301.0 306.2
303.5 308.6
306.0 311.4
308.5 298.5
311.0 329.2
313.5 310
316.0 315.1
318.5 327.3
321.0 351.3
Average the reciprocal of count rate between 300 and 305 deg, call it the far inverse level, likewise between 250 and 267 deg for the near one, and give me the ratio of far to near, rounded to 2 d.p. 1.23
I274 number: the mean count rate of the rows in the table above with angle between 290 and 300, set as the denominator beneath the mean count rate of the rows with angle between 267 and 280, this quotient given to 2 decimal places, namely 1.02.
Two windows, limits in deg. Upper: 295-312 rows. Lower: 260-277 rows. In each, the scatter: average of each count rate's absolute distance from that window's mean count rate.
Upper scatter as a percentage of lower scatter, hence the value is 34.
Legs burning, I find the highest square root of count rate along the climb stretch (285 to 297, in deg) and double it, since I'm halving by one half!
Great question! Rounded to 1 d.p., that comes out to 38.0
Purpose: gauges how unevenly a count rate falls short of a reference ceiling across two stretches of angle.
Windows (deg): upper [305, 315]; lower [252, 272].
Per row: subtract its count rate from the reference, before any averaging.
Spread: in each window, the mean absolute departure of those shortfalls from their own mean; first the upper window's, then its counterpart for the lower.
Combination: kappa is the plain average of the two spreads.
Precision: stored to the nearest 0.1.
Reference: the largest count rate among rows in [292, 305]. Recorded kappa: 17.1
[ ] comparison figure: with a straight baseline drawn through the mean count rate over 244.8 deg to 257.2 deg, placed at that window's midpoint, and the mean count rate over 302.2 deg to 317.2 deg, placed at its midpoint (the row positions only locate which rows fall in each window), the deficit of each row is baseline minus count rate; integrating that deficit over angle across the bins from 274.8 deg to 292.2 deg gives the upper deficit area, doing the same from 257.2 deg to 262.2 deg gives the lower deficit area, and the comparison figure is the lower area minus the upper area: -284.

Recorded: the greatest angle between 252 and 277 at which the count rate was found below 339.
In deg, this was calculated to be 276.0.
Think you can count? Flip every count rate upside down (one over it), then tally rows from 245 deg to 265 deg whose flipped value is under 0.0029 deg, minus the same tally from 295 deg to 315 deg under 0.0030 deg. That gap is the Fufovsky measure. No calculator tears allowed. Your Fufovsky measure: 7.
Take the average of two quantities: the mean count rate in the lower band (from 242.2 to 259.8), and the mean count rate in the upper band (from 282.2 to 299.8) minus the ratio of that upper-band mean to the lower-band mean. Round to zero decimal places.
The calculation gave 351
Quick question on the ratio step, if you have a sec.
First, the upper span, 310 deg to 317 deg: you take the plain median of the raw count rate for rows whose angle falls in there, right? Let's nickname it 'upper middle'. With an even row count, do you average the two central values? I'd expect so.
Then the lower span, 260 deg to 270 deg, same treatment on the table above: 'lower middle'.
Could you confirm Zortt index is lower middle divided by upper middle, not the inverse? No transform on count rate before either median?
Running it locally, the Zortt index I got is 1.12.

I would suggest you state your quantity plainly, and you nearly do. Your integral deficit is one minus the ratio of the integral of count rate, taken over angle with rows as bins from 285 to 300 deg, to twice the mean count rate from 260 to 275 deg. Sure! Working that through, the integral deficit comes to -6.2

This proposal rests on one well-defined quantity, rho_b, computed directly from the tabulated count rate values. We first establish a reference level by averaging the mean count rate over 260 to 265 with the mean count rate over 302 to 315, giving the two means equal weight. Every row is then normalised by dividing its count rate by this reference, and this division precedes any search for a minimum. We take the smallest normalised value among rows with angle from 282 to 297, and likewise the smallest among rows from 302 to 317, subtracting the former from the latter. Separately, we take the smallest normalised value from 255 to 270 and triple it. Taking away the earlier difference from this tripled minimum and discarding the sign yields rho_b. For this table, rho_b 3.15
